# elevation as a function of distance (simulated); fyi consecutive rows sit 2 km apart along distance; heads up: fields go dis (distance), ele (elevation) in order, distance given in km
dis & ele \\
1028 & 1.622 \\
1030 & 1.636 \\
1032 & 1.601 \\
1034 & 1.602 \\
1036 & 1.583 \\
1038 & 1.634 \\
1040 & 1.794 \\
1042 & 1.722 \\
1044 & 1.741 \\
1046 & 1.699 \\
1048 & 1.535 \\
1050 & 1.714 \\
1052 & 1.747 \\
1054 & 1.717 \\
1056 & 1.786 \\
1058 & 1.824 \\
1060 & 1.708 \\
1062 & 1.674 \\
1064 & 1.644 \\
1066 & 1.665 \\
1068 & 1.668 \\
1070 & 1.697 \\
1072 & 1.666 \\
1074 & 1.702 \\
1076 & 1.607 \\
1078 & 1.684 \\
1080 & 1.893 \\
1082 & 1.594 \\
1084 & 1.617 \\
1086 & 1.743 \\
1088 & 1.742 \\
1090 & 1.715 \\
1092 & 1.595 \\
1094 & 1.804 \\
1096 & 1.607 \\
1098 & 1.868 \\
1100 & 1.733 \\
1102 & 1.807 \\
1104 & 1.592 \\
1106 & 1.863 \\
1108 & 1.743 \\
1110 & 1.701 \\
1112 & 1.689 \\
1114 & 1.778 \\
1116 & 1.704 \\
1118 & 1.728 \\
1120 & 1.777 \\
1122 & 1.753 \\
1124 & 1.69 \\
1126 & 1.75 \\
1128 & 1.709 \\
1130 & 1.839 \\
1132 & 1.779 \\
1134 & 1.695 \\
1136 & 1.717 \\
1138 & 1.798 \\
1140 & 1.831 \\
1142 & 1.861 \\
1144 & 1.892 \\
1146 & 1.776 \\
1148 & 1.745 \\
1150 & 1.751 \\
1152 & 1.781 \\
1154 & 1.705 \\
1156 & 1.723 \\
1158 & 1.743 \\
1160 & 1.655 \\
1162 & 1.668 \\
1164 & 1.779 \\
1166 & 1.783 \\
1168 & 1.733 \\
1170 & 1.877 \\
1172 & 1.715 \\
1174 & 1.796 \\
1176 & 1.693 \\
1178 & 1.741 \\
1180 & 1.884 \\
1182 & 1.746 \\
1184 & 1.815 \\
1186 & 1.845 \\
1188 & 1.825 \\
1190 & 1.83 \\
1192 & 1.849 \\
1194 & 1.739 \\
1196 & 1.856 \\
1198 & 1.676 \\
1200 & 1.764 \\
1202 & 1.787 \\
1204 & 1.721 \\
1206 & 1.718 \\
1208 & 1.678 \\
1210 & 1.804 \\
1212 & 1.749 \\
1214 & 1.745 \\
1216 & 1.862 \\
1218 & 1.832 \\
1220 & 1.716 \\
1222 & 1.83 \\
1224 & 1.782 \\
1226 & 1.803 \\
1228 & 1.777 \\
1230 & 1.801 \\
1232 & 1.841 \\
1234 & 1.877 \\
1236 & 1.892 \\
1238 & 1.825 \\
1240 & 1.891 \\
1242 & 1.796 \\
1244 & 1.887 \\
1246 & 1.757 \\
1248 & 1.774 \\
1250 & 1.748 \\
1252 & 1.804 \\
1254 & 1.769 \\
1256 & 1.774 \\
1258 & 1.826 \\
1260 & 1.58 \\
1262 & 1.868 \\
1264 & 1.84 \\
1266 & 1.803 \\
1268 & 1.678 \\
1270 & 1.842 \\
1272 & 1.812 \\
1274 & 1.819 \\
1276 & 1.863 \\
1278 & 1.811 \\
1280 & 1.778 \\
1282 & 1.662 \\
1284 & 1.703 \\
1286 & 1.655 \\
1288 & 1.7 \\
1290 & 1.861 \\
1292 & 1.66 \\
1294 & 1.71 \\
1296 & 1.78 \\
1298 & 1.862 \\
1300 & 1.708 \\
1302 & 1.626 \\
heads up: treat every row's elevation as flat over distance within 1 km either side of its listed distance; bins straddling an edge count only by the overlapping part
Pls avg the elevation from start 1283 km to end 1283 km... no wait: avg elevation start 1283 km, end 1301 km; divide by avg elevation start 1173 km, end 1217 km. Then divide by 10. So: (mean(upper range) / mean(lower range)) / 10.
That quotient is 0.098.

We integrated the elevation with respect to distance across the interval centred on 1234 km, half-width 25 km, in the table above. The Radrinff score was 90.3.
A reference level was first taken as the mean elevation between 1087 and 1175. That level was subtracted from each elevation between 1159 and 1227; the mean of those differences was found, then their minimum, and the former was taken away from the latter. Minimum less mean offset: -0.118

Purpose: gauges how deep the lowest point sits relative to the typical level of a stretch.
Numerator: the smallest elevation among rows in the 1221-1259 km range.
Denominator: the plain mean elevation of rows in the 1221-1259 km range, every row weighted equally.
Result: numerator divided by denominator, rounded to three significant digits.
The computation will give 0.964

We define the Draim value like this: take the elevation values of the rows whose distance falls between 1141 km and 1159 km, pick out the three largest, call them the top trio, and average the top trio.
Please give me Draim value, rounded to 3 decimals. 1.845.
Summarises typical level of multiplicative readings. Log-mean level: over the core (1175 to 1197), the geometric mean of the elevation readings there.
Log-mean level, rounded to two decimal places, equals 1.80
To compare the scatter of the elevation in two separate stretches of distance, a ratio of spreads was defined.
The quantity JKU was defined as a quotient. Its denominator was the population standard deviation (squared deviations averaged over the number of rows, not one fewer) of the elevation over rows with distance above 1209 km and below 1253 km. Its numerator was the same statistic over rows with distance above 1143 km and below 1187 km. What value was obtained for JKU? 1.3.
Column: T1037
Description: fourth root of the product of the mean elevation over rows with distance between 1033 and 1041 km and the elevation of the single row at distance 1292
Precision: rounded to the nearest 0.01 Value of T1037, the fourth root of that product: 1.29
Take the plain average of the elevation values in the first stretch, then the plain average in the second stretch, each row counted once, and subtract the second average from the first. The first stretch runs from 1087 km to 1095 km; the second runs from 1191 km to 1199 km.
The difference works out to -0.066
